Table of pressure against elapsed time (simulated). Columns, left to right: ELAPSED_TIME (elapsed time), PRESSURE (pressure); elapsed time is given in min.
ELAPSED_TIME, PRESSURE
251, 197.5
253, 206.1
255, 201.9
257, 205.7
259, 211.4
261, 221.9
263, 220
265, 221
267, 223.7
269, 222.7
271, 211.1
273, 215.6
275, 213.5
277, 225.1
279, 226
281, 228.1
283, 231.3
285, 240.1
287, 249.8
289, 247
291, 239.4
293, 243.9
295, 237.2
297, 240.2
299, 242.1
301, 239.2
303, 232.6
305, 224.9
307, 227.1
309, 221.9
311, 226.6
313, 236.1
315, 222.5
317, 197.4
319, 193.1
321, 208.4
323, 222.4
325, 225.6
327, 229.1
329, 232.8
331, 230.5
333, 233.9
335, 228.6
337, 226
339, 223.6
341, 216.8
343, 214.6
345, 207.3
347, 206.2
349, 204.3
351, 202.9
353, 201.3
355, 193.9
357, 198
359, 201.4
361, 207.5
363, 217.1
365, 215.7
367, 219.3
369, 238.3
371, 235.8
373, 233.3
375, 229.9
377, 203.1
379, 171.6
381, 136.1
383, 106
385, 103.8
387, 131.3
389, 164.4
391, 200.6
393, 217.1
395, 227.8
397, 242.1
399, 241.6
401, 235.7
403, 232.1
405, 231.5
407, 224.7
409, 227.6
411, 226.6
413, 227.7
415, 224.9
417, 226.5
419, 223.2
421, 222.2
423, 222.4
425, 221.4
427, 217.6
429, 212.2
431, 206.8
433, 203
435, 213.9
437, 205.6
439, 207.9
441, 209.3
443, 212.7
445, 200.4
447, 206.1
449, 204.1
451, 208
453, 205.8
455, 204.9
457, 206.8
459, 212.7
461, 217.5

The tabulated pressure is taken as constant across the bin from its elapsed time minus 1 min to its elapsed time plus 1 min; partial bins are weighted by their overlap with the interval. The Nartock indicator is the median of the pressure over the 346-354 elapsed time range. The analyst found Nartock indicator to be 204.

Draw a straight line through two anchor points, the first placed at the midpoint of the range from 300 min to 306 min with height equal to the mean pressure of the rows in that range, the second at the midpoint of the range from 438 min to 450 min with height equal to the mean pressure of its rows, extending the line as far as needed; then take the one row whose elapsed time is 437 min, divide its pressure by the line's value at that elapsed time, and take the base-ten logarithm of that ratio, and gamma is -0.005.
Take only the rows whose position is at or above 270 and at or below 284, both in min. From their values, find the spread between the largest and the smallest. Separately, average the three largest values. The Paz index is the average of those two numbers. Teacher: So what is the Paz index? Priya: 124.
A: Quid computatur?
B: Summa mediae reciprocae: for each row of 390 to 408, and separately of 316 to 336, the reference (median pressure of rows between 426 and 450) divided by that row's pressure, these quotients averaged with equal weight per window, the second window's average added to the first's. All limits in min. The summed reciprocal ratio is 1.86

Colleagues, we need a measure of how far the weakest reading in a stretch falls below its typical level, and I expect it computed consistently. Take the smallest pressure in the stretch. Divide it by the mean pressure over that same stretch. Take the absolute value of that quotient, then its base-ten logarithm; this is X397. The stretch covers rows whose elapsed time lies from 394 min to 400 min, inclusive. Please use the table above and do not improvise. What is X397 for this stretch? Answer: -0.017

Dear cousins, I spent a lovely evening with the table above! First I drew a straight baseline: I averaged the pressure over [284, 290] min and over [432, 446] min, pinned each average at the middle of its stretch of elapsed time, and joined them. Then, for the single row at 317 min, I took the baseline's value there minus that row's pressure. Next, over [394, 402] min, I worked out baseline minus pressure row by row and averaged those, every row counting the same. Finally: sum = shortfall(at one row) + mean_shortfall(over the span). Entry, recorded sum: 22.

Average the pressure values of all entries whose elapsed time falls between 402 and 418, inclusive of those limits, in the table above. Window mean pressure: 228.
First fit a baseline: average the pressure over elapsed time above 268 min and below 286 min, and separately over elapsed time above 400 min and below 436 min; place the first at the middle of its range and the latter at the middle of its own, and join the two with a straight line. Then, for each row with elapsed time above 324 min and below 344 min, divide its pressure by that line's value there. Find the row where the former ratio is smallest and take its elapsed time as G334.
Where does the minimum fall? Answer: 343 min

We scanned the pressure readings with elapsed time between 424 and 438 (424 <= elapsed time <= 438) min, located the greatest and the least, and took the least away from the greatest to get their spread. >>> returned 18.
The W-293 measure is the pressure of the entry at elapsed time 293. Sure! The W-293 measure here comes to 243.9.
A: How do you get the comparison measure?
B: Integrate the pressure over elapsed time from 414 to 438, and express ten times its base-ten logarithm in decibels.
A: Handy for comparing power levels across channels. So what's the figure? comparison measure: 37.2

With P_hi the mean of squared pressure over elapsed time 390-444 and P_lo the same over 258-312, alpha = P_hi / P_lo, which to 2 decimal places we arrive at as 0.93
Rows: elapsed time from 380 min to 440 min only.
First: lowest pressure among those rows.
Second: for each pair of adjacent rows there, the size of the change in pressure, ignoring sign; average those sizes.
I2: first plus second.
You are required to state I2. 112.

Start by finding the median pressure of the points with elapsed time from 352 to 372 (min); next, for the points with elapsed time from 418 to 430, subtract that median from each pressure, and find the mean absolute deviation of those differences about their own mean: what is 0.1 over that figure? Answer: 0.030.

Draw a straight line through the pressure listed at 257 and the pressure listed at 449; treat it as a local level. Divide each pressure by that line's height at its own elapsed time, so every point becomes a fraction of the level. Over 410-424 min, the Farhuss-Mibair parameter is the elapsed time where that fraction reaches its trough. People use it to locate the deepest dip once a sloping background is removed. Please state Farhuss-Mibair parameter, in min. 421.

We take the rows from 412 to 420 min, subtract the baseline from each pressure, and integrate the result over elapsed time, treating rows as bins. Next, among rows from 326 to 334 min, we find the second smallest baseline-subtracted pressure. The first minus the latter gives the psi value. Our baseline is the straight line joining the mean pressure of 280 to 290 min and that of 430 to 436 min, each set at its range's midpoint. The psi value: 112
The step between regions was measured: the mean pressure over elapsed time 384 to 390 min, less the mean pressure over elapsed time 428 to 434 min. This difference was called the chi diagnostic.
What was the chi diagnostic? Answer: -74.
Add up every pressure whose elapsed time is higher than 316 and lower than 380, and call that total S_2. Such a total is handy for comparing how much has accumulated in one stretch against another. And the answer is 6870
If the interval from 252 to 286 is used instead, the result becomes 3725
